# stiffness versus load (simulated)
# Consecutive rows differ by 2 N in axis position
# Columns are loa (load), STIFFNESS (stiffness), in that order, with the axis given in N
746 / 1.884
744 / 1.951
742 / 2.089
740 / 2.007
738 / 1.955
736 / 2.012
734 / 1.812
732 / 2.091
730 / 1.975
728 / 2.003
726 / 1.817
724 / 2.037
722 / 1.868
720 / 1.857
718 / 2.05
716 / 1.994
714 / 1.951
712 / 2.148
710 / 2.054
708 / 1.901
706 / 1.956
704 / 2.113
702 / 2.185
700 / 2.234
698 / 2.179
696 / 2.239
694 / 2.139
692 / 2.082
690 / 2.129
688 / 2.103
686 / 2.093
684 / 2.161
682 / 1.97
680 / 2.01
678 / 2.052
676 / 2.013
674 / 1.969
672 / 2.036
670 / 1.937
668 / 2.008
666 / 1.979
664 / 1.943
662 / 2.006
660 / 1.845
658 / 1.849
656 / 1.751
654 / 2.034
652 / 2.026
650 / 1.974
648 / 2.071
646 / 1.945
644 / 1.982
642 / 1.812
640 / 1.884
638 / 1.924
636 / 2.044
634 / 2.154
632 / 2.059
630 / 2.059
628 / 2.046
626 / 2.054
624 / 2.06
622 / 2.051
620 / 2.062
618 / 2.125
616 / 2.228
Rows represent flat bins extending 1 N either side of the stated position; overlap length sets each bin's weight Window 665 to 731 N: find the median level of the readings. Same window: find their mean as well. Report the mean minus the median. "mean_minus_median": 0.002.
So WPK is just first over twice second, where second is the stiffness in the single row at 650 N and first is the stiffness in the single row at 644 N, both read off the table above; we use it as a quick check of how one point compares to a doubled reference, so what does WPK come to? 0.50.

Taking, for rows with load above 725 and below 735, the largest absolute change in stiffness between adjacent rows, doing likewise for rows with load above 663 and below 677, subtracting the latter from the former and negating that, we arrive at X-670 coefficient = -0.18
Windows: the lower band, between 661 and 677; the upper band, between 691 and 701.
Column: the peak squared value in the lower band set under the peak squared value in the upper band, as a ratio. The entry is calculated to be 1.21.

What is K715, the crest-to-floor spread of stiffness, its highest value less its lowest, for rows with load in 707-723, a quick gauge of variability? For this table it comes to 0.29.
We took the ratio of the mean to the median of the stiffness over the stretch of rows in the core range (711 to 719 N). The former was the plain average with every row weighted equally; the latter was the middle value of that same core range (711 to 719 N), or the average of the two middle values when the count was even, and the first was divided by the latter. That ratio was 1.007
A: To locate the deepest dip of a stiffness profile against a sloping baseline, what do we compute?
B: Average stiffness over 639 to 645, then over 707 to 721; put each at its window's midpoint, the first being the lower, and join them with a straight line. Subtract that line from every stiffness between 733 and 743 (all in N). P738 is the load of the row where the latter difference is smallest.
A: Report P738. 734 N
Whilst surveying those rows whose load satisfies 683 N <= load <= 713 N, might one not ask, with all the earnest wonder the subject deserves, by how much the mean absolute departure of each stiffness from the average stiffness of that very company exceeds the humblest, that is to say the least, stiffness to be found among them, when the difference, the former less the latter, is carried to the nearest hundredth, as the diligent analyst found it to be -1.83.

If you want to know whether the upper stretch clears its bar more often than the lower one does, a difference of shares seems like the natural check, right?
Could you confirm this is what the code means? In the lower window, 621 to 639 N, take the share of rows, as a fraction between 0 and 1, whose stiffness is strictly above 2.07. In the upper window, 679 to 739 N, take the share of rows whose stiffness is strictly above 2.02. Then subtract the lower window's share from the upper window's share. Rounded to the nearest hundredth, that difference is 0.42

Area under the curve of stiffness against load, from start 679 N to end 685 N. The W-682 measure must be 12.3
